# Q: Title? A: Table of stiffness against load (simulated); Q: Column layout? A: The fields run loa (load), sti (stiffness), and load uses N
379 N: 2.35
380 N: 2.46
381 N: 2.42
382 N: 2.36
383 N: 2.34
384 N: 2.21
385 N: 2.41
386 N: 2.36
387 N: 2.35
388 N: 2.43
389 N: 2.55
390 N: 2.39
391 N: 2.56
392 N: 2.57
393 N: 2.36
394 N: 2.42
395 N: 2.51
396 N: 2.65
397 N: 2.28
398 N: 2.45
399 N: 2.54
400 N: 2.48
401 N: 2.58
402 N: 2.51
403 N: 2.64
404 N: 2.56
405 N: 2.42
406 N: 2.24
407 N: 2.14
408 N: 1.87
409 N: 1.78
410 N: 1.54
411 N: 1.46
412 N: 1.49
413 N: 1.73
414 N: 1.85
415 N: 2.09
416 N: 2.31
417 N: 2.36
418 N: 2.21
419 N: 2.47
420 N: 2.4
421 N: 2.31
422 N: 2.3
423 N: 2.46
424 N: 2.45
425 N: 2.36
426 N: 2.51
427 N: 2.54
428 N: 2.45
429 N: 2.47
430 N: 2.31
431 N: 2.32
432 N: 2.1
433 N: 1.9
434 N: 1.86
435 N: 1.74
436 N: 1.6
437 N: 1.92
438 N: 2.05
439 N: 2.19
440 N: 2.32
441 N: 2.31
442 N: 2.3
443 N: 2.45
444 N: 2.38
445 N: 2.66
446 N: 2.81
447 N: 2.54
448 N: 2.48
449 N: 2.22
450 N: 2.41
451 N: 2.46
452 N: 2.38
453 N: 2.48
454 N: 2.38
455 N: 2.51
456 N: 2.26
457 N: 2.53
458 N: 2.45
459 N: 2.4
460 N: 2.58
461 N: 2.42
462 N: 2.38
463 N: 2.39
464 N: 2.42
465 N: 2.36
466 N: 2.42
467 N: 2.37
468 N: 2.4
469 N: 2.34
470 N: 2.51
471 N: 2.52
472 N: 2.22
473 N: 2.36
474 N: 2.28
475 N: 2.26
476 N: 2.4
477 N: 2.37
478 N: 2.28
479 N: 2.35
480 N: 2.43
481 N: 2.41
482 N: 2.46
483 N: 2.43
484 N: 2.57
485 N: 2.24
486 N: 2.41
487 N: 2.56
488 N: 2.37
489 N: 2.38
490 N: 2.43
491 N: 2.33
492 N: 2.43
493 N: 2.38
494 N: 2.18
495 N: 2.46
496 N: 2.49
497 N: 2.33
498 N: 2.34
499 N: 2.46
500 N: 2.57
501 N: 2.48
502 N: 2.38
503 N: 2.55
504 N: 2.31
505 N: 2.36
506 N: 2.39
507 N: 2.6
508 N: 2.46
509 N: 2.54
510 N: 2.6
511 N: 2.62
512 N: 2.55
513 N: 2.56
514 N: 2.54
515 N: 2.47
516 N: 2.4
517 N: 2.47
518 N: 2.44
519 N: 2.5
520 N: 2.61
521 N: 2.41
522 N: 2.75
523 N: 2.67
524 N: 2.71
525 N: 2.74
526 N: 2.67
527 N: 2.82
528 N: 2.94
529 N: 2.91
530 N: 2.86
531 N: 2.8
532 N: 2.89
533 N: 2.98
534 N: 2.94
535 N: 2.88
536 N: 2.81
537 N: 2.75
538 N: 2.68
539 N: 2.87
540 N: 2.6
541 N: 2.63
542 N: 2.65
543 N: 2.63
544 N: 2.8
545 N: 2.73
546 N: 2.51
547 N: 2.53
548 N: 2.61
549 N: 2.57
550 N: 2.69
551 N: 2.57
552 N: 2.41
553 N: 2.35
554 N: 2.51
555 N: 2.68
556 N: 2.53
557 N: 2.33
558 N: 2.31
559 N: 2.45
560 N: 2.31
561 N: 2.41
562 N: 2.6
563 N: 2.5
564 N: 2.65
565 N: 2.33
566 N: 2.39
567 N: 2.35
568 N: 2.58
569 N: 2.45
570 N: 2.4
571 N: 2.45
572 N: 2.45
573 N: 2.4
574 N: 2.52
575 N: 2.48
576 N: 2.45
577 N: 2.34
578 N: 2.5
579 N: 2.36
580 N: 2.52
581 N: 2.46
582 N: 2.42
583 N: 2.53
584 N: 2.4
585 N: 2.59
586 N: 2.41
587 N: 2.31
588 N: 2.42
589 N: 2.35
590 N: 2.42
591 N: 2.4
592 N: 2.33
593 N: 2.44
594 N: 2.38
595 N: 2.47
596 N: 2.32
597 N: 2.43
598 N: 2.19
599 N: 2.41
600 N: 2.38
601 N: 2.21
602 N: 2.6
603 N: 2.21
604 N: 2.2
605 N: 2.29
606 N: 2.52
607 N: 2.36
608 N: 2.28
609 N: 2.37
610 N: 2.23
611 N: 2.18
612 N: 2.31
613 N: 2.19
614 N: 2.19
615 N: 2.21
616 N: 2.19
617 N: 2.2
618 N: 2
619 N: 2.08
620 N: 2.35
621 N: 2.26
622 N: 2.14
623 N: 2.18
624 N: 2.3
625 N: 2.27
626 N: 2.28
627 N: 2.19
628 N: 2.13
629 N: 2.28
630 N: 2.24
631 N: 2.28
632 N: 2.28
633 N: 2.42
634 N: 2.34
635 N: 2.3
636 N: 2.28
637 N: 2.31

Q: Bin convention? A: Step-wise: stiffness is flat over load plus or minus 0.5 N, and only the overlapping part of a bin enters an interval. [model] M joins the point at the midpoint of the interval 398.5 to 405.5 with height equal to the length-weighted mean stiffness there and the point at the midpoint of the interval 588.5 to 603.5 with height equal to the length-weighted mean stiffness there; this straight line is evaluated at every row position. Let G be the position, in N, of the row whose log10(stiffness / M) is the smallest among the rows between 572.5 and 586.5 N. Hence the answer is 577 N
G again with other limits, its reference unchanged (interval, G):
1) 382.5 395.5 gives 384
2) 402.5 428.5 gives 411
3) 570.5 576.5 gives 573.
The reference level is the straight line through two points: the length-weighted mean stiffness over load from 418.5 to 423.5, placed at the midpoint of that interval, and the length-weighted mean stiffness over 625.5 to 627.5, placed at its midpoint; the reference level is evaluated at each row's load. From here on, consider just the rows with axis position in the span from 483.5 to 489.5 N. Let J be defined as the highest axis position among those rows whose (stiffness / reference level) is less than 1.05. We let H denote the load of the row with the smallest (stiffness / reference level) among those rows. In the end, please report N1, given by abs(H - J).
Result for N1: 4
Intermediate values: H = 485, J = 489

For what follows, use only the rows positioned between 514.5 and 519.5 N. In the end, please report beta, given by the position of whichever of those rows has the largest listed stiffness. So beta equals 519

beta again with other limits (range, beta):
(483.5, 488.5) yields 484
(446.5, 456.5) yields 447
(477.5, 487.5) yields 484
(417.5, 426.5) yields 426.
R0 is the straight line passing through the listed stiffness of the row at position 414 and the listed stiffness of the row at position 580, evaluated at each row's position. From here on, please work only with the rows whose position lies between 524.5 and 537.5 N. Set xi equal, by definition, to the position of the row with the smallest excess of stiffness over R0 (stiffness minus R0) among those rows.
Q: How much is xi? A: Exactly 526 N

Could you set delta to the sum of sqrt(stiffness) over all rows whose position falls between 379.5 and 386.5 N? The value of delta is 10.8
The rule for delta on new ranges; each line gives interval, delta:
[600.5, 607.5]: 10.7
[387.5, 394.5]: 11.0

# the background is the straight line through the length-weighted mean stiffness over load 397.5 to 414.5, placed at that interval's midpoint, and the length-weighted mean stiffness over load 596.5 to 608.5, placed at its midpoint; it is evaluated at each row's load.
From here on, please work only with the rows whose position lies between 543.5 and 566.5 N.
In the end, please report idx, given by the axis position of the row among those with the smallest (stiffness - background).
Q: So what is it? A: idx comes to 560 N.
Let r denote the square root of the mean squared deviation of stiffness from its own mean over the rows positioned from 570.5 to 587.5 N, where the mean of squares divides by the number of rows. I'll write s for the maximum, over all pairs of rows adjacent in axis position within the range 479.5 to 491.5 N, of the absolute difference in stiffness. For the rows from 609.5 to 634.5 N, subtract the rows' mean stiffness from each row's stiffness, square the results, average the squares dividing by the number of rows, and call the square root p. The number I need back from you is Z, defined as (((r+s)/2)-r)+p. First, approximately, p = 0.09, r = 0.07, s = 0.330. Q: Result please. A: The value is 0.22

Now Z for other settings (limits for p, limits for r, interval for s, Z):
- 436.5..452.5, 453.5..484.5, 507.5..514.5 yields 0.21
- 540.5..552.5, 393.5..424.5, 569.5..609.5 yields 0.12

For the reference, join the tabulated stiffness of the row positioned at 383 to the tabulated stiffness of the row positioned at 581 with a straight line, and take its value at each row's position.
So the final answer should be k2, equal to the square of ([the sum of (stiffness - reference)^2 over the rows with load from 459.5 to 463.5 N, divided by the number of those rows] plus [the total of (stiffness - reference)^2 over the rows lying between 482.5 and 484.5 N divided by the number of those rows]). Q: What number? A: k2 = 0.001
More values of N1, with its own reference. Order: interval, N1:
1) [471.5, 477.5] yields 5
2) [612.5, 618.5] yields 0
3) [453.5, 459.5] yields 3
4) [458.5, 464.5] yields 2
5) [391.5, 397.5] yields 0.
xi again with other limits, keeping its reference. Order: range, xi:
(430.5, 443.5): 436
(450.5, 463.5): 456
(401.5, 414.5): 411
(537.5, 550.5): 546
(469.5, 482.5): 472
